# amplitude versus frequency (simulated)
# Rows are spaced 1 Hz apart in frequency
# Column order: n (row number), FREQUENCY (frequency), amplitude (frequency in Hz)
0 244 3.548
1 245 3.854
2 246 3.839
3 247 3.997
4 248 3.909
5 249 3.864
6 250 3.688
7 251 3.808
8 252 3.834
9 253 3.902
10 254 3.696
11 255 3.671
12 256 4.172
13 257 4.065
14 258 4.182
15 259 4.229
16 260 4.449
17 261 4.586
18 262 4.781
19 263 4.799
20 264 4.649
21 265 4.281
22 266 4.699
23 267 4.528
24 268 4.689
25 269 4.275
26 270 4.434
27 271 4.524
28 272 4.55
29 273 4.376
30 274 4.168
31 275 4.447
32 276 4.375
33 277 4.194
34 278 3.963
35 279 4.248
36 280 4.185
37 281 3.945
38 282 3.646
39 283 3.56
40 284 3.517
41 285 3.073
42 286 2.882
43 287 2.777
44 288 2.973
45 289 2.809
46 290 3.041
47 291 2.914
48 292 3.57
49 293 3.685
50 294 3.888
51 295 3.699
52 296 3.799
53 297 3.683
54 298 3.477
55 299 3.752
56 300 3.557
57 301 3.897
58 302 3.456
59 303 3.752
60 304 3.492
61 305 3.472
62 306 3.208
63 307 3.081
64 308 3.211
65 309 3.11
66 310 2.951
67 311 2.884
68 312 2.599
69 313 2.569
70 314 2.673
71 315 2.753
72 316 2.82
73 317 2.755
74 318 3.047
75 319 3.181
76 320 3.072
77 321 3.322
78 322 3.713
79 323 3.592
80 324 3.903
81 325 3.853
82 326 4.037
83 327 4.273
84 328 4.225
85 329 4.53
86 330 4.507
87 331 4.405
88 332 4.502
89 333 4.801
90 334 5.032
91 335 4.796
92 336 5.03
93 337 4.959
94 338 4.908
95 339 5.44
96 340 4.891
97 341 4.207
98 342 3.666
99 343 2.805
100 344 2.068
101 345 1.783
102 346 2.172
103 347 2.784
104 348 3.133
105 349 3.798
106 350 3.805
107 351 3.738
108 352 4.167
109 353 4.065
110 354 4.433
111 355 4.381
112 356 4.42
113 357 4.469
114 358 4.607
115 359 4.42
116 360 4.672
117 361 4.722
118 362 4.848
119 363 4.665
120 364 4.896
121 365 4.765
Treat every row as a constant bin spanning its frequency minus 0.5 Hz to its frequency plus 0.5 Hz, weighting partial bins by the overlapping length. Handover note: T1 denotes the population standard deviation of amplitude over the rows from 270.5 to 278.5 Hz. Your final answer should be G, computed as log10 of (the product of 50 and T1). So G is 0.97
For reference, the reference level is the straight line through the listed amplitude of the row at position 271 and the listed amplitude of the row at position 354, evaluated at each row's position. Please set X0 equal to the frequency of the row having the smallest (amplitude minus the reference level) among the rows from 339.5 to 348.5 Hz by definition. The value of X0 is 345 Hz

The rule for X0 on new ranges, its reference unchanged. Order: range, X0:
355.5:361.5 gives 356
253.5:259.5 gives 255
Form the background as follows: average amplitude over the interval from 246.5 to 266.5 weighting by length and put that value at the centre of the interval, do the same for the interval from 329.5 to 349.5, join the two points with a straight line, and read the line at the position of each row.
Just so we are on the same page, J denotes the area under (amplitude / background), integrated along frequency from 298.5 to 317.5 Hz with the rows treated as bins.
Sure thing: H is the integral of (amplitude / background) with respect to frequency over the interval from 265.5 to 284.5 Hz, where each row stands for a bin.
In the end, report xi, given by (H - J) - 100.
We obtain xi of -95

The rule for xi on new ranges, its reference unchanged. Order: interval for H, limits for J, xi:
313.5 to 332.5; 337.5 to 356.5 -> -101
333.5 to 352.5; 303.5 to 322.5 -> -96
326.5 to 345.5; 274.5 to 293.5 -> -96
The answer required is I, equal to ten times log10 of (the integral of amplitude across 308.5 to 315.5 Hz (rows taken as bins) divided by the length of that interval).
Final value 4.5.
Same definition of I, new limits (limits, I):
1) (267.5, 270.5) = 6.5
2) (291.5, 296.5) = 5.7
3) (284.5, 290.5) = 4.7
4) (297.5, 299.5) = 5.6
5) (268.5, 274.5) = 6.4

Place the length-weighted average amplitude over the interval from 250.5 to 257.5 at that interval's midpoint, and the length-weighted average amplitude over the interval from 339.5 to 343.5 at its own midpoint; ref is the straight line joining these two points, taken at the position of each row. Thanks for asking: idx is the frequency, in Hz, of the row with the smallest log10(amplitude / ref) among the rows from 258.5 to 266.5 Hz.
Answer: 259 Hz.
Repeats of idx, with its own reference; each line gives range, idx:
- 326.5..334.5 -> 328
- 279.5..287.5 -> 287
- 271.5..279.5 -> 278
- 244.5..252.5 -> 250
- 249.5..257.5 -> 255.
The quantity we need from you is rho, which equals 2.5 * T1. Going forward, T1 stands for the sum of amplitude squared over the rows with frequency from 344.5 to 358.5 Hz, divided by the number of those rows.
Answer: 36.0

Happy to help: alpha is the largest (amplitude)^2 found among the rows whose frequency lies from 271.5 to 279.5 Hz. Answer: 21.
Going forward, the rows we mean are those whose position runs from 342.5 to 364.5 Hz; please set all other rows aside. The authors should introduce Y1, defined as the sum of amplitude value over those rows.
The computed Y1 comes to 85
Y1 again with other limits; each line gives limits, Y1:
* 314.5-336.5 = 86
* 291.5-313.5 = 75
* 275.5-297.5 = 78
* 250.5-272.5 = 95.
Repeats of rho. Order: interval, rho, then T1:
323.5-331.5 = 44.6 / 18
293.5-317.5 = 27.2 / 11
